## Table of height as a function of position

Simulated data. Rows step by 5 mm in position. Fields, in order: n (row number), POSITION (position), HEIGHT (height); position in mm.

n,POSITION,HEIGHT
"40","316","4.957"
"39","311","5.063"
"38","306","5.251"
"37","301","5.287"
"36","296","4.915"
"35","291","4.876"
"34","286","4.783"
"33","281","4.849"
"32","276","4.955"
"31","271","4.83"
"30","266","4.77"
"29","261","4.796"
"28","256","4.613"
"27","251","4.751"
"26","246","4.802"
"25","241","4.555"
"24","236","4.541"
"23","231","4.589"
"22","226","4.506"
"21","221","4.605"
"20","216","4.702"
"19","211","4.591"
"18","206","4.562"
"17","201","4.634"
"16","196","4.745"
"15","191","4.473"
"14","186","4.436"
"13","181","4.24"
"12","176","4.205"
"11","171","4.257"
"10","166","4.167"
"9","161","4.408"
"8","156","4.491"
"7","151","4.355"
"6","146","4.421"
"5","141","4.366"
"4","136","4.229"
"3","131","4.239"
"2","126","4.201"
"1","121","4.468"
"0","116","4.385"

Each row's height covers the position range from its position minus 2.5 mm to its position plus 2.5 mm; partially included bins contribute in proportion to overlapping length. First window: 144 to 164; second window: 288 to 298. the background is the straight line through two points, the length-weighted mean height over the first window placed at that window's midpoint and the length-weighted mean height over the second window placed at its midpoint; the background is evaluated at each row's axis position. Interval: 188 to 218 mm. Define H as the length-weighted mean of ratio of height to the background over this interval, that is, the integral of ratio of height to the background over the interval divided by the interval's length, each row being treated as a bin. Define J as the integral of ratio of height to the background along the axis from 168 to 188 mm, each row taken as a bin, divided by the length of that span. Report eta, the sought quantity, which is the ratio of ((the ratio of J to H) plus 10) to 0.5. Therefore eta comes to 21.9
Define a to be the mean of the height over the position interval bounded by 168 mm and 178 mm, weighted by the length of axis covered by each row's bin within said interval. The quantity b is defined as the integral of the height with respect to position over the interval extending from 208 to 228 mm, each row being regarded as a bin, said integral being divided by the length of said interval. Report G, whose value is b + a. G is 8.8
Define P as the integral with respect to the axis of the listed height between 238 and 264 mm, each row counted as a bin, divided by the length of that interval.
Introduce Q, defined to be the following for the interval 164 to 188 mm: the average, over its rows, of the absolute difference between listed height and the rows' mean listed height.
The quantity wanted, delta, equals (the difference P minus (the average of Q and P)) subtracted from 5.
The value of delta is 2.68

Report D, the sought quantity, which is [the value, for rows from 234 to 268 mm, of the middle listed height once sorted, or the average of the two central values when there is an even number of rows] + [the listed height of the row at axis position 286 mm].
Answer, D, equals 9.53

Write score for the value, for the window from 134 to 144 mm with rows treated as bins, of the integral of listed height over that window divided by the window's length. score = 4.3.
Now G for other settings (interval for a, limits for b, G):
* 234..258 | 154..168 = 9.0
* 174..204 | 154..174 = 8.8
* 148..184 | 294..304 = 9.4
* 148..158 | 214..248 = 9.0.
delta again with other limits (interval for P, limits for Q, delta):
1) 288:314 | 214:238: 2.49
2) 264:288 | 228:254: 2.63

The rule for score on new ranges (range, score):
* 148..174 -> 4.3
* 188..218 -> 4.6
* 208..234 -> 4.6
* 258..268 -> 4.8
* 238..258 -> 4.7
